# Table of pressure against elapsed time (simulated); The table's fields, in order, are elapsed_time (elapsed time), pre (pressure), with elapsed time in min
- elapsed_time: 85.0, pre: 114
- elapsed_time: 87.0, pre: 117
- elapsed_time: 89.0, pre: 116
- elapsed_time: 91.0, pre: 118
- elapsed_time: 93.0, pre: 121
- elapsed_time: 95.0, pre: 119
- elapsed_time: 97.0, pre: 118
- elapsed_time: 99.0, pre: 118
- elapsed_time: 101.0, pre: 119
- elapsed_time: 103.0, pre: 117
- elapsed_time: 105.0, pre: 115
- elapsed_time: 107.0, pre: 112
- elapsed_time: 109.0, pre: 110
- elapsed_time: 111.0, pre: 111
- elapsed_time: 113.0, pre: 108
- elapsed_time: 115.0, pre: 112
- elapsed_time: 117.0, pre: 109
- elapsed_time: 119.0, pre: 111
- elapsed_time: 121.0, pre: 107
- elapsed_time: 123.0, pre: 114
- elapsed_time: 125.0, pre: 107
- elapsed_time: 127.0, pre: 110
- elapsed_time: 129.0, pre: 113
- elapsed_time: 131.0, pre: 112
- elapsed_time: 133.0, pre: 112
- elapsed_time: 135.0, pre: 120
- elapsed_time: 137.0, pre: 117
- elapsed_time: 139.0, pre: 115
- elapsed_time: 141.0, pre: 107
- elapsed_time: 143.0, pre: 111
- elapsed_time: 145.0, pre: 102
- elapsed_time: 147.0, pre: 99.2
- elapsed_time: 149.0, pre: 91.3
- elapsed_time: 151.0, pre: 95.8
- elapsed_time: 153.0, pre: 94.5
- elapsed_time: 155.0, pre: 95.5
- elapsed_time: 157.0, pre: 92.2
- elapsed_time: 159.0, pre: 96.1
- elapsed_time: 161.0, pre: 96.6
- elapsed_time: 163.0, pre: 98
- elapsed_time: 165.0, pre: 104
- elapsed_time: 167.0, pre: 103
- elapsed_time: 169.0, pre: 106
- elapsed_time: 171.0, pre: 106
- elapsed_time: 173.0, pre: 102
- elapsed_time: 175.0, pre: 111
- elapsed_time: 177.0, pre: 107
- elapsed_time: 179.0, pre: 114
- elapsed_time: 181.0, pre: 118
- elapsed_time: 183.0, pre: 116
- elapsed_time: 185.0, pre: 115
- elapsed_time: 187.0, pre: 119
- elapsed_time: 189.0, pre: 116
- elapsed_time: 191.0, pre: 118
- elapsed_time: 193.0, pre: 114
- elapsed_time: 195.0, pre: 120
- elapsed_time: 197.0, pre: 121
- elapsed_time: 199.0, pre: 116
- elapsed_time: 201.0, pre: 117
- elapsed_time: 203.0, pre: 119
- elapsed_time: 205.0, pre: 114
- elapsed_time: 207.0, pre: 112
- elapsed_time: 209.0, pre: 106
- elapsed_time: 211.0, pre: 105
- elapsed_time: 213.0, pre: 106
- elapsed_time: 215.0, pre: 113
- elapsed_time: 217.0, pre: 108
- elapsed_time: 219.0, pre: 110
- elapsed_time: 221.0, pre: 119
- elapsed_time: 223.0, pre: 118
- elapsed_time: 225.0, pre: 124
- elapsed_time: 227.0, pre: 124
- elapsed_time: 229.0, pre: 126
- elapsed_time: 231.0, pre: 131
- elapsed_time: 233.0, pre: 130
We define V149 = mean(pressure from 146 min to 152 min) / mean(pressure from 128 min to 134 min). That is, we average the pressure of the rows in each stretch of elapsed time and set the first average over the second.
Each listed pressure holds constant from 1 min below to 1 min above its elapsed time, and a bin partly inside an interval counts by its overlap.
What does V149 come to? 0.85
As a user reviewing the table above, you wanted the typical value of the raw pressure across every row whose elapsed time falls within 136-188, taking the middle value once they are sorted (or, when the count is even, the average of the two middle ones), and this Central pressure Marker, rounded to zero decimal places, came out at 105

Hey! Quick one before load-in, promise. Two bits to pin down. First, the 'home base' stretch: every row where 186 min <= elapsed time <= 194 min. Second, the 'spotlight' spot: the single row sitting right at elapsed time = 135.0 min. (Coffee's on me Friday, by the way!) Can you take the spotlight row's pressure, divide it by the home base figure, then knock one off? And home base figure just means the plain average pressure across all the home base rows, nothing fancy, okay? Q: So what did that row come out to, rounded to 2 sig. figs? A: 0.028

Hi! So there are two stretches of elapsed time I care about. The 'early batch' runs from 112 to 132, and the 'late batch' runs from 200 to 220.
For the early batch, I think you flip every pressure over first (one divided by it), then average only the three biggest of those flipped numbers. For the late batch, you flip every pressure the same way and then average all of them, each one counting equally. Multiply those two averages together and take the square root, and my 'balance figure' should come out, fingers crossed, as 0.0092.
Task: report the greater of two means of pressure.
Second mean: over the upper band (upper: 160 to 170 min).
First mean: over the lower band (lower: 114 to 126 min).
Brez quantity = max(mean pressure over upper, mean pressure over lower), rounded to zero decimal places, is 110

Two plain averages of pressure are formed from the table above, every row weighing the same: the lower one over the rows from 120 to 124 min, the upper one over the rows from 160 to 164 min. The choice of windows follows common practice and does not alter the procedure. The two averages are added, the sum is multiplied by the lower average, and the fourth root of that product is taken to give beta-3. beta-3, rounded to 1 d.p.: 12.3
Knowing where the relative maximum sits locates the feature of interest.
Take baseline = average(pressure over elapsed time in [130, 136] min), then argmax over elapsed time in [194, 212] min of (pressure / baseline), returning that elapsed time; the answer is 197.0 min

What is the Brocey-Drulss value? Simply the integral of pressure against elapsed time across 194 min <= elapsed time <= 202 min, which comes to 948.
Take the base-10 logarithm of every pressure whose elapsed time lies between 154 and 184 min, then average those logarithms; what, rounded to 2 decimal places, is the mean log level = 2.02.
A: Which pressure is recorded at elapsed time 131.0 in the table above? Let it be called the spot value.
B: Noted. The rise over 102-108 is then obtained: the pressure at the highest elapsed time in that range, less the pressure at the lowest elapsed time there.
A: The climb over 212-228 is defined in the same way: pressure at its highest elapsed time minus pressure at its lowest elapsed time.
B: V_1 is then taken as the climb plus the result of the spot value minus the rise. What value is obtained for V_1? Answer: 135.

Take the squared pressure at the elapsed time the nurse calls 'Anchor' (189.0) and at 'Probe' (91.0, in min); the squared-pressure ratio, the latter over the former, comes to 1.03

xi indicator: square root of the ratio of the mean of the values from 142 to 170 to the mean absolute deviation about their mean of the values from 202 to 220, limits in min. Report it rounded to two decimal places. 5.17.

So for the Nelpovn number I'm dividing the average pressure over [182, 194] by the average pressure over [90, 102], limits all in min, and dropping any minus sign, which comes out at 0.98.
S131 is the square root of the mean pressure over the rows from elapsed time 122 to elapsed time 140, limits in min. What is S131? 10.6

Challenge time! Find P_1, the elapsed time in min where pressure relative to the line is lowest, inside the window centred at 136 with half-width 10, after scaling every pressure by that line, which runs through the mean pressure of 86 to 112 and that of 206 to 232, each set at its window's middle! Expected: 145.0 min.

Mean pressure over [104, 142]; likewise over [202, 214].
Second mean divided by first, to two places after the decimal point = 0.99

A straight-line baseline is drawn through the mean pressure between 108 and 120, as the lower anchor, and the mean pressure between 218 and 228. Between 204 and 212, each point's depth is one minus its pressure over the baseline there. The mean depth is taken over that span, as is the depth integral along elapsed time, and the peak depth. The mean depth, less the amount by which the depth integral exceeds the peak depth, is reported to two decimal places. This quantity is -0.40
